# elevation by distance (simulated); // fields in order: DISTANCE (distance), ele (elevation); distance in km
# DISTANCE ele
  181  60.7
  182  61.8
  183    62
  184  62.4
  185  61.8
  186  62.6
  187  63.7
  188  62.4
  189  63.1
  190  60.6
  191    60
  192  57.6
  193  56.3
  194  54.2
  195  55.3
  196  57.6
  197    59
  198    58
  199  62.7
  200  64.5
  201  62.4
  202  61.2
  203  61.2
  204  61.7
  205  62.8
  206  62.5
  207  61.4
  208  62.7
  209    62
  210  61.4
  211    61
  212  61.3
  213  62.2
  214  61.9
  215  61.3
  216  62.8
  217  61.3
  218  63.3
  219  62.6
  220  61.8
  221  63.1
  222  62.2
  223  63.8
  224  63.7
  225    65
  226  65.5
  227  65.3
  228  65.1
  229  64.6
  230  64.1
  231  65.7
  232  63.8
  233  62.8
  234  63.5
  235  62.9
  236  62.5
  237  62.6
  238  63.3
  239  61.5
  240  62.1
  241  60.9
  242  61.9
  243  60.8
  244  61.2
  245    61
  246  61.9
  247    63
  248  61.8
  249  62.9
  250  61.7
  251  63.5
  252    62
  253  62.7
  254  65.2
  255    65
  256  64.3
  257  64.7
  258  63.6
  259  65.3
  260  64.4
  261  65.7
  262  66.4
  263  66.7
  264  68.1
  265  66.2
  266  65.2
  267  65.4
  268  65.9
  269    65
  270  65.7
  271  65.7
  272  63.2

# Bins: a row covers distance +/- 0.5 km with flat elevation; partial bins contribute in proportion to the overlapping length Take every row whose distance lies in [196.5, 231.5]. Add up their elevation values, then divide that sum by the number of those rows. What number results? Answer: 62.6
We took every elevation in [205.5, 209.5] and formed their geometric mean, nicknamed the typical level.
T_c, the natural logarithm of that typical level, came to 4.13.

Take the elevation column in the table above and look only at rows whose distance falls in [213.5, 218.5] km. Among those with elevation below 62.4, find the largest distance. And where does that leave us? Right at 217 km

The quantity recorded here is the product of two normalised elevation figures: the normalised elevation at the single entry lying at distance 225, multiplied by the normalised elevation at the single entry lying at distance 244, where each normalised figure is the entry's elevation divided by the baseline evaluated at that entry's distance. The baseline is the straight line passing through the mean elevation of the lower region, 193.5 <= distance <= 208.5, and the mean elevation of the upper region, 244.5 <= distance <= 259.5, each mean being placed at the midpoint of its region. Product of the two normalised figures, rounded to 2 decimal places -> 1.03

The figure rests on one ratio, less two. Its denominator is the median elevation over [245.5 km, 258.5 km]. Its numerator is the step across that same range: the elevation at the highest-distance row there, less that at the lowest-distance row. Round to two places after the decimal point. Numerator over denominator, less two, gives -1.97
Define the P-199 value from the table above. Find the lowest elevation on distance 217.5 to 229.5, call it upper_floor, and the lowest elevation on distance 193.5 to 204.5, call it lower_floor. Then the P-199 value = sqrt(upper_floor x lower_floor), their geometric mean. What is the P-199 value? 58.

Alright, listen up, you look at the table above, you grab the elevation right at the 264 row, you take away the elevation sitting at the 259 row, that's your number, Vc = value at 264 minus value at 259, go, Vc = 2.8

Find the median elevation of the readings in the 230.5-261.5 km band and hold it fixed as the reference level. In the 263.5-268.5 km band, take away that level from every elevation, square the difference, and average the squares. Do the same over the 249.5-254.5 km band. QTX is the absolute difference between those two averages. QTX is 10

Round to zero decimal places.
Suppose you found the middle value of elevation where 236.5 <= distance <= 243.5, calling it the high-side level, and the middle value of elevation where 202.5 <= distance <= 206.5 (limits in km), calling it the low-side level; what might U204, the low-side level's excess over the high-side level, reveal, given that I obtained 0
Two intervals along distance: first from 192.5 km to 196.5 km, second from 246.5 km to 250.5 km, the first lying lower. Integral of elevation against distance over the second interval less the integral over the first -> 26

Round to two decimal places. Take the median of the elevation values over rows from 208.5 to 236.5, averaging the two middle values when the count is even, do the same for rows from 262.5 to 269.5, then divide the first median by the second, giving 0.95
